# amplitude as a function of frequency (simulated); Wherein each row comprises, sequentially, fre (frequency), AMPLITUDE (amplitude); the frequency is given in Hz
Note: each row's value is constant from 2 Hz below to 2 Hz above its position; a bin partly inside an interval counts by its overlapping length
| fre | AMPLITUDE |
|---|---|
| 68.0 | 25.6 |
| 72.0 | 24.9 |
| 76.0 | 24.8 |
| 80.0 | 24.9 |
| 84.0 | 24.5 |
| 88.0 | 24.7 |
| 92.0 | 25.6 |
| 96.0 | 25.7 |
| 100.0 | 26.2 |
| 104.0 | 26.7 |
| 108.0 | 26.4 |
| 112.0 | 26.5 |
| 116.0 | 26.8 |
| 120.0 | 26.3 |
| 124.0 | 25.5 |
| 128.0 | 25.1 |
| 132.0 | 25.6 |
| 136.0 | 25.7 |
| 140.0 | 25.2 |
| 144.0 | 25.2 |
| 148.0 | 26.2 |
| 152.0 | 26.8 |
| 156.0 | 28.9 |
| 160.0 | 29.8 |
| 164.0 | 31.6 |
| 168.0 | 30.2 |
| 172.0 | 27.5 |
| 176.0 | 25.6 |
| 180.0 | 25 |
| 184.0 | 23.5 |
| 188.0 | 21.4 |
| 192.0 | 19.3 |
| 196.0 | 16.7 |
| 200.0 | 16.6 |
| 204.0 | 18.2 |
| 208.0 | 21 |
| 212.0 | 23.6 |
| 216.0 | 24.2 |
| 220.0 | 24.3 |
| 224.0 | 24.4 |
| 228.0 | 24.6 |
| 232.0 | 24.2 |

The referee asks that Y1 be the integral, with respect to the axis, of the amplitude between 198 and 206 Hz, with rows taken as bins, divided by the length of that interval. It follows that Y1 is 17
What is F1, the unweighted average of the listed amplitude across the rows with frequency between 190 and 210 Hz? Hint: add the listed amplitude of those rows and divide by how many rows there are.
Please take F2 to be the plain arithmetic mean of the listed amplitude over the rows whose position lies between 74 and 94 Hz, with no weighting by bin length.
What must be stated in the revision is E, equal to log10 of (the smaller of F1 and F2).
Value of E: 1.26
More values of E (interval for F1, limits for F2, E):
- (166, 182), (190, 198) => 1.26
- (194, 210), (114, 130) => 1.26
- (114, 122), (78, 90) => 1.39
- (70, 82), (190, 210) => 1.26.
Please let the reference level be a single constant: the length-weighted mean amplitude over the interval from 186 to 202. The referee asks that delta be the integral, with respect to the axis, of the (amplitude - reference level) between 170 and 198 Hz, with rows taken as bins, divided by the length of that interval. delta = 4.2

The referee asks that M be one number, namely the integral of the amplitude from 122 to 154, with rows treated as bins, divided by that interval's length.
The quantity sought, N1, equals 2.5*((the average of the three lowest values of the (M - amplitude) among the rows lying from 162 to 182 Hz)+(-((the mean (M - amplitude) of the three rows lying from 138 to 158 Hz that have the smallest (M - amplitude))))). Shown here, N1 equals -6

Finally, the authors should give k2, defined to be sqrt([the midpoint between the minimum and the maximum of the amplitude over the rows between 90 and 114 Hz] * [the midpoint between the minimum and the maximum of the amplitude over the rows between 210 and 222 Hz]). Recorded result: 25.0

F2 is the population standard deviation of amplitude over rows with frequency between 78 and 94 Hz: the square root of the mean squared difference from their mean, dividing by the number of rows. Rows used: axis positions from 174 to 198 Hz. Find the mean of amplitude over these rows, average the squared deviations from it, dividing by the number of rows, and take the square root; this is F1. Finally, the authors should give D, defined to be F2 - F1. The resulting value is -2.7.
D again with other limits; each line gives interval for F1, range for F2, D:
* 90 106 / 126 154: 0.1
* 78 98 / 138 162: 1.3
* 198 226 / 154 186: -0.3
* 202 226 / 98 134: -1.7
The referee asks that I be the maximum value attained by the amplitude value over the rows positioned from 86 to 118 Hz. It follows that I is 26.8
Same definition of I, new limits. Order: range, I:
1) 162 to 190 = 31.6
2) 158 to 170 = 31.6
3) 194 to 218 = 24.2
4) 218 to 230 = 24.6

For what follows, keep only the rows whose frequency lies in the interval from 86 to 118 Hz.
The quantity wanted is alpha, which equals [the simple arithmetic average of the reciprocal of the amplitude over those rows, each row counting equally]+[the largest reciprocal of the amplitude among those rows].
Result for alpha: 0.079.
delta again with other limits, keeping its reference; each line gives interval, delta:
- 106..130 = 7.6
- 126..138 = 7.0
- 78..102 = 6.8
